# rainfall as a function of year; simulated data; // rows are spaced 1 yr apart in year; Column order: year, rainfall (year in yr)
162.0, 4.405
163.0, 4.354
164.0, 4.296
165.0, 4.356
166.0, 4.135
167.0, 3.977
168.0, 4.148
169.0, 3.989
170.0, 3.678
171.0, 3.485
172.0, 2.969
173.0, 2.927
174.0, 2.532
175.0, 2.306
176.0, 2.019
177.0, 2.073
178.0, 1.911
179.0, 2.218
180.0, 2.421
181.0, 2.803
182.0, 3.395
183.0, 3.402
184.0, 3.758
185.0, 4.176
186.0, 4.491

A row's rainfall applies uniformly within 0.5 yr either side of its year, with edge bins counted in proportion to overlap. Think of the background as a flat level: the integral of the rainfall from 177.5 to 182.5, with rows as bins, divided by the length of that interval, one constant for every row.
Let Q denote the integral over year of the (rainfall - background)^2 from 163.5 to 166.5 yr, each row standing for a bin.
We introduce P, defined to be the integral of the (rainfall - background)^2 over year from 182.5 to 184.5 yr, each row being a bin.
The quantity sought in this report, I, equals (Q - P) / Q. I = 1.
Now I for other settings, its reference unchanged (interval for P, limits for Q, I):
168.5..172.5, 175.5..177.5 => -8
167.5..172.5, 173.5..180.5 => -5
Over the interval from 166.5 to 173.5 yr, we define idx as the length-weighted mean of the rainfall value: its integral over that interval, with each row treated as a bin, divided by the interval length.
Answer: 3.6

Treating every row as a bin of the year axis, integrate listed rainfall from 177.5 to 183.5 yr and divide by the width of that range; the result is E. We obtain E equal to 2.7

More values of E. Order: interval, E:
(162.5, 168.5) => 4.2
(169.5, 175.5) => 3.0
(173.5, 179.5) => 2.2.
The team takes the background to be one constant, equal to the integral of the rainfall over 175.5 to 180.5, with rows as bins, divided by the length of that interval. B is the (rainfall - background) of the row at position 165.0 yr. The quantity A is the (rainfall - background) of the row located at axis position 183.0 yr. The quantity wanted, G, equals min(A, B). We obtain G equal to 1.3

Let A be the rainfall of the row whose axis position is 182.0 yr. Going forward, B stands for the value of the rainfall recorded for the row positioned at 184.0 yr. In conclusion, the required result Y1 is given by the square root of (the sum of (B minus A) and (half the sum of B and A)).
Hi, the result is 2.0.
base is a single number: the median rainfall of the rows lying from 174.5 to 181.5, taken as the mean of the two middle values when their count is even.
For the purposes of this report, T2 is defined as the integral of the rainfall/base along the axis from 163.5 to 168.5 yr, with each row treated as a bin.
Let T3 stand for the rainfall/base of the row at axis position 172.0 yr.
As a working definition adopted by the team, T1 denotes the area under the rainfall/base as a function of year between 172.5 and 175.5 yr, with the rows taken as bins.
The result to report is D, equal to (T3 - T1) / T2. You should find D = -0.2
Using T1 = 3.5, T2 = 9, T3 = 1.3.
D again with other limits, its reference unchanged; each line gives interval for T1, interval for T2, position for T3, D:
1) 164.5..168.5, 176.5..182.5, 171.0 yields -0.9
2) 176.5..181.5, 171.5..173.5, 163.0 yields -1.2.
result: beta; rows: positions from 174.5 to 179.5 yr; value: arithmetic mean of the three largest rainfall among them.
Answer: 2.2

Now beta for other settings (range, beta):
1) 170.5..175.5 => 3.1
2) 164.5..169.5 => 4.2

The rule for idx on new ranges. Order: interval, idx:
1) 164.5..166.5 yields 4.2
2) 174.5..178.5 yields 2.1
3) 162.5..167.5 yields 4.2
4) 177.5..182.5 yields 2.5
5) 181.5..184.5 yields 3.5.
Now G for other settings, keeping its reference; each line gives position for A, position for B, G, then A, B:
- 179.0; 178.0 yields -0.2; 0.1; -0.2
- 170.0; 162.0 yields 1.5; 1.5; 2.3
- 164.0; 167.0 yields 1.8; 2.2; 1.8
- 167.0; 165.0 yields 1.8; 1.8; 2.2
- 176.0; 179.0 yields -0.1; -0.1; 0.1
